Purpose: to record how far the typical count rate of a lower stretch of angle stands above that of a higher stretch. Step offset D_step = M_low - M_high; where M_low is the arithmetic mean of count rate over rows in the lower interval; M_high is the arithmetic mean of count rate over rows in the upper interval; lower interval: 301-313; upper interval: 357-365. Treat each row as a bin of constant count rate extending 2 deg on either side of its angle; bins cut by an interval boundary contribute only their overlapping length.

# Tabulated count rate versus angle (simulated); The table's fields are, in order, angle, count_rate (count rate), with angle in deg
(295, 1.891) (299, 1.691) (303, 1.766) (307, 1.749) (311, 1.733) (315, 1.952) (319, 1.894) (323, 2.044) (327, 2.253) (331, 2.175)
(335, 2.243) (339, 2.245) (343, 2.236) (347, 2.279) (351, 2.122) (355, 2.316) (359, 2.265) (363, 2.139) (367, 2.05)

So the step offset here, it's -0.45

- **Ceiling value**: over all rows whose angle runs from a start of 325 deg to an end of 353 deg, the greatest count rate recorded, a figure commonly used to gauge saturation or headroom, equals 2.279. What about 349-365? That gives 2.316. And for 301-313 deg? 1.766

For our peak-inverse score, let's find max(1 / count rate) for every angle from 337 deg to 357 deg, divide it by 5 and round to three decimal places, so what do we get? 0.094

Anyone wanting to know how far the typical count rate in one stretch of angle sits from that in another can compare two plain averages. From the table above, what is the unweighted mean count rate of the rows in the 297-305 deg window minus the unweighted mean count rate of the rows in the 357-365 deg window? -0.5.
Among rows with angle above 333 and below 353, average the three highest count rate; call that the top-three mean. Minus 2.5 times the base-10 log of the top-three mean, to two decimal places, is -0.88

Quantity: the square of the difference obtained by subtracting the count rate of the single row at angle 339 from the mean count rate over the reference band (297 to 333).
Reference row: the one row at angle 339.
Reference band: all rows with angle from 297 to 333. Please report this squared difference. 0.11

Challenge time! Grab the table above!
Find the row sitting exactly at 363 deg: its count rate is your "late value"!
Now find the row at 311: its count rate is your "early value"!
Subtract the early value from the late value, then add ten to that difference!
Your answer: 10.4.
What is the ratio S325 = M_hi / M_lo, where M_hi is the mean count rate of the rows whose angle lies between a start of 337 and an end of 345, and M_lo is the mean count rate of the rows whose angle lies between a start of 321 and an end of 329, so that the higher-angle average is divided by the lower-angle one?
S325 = 1.04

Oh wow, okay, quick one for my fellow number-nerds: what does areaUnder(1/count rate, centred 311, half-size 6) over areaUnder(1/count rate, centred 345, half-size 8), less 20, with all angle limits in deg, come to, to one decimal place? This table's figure -19.1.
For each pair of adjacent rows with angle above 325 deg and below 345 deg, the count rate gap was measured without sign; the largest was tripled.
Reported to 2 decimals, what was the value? 0.23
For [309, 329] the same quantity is 0.66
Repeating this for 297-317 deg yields 0.66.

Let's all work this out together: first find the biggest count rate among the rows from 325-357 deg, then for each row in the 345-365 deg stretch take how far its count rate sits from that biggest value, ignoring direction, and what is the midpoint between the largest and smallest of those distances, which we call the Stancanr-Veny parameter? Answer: 0.10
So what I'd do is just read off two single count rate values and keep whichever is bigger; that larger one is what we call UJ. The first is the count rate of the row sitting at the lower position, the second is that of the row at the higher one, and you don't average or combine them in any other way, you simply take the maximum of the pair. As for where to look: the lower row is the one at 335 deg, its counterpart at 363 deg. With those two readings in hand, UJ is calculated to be 2.24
